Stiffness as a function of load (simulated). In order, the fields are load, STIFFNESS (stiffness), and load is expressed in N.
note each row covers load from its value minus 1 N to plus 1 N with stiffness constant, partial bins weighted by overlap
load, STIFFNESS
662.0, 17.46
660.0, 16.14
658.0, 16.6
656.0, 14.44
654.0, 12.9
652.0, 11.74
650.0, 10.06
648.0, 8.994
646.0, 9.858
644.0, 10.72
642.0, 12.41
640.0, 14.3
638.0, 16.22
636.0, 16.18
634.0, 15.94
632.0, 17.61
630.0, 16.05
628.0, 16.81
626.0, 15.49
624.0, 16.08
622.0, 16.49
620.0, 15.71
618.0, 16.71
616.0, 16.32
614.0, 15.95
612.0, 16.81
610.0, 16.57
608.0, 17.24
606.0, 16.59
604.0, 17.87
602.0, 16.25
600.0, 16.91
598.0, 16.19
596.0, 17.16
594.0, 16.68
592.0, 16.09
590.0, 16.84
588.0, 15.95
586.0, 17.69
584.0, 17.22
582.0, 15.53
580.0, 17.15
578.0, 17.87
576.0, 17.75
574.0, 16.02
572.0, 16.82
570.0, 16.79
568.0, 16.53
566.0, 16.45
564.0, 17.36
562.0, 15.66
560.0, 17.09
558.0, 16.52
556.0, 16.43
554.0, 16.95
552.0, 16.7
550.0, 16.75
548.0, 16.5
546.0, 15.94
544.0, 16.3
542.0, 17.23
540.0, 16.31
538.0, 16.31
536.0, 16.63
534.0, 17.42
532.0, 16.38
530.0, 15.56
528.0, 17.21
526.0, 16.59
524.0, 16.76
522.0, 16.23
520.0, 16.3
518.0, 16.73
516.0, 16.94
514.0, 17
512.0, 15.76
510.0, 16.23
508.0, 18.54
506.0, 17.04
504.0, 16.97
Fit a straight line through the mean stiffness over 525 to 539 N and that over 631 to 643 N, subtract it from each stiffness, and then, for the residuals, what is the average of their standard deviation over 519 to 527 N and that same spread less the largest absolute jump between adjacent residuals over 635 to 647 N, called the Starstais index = -0.7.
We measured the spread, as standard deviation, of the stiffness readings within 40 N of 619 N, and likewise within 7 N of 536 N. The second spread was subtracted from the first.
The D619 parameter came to 1.7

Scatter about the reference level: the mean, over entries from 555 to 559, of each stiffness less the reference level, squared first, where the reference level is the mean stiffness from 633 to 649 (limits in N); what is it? 11.5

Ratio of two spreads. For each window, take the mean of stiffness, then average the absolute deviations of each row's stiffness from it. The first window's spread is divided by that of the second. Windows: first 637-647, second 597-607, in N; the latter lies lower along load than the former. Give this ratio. 4.1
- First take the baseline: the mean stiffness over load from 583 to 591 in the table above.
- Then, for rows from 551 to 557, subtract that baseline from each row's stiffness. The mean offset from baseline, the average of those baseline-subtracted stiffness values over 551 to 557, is -0.23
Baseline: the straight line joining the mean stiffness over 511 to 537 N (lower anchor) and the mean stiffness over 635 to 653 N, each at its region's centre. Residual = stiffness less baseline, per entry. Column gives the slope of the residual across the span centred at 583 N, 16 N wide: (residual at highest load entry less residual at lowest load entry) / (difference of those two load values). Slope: -0.029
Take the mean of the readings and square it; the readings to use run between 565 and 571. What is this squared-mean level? 275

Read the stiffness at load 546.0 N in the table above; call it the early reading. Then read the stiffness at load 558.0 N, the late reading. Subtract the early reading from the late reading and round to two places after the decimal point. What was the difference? 0.58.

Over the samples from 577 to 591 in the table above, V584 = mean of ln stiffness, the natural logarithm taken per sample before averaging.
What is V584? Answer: 2.83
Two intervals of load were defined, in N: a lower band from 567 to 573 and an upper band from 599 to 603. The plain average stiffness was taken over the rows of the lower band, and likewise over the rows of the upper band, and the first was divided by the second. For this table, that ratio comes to 1.01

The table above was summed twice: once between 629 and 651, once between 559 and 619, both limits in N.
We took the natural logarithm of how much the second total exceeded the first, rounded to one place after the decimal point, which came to 5.9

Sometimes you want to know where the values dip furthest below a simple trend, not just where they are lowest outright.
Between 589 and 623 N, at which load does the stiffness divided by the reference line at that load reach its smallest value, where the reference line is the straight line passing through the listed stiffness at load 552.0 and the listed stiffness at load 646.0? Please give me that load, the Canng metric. 592.0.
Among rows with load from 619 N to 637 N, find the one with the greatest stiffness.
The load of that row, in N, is 632.0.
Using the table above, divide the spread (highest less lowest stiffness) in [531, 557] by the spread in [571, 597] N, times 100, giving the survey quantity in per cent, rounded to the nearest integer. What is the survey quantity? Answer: 63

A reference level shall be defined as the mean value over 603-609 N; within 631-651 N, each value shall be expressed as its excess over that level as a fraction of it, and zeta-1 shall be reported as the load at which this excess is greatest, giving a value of 632.0 N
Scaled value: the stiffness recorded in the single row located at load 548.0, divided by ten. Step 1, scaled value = 1.65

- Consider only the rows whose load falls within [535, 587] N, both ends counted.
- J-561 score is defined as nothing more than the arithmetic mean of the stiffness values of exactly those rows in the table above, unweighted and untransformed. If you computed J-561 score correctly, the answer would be 16.7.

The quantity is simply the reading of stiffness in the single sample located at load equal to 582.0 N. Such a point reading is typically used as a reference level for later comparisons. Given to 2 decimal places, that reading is 15.53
